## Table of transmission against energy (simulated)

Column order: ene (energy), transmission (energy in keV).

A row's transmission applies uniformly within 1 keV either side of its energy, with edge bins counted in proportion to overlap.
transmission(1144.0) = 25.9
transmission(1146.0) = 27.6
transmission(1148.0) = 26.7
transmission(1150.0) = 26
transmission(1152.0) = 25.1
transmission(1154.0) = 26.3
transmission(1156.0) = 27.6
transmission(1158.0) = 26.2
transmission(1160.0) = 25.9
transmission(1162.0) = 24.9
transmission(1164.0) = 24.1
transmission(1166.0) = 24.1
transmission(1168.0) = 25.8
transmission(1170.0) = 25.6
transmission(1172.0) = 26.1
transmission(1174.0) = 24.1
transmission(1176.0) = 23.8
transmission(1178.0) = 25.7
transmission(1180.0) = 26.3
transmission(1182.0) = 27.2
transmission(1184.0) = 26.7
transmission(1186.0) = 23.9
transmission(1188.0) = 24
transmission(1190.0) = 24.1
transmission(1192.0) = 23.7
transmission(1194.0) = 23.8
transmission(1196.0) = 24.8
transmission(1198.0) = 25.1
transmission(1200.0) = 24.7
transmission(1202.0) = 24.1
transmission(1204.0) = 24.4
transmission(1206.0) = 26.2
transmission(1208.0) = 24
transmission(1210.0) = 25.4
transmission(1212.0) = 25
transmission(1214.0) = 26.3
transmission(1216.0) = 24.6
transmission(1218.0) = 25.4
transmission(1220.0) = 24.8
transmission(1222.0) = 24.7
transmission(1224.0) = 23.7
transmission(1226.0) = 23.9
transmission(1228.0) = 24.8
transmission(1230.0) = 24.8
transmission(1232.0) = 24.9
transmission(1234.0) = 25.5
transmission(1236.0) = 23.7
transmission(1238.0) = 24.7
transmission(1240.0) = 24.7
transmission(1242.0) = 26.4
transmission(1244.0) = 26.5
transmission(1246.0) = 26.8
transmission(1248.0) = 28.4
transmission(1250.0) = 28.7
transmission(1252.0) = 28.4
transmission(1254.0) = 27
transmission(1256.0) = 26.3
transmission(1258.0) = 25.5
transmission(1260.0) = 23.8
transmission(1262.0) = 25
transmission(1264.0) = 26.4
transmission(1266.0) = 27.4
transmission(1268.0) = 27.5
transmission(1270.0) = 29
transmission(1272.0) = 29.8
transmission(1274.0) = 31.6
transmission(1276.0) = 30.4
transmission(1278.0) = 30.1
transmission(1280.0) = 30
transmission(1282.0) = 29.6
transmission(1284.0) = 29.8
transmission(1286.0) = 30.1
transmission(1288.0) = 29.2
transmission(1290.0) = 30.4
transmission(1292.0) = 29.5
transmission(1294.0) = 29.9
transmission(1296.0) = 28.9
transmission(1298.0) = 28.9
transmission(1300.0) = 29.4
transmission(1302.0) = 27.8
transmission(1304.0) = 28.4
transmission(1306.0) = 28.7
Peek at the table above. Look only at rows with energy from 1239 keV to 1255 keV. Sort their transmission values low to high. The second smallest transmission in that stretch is 26.4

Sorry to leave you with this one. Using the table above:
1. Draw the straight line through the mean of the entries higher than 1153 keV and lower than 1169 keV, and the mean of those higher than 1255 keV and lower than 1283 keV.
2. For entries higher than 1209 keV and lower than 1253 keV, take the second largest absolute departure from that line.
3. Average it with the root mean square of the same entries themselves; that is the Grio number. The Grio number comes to 14.5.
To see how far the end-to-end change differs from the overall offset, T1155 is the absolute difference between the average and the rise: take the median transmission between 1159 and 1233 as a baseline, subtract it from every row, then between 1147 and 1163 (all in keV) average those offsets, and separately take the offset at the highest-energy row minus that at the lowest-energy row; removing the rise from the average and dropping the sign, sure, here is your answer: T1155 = 3.1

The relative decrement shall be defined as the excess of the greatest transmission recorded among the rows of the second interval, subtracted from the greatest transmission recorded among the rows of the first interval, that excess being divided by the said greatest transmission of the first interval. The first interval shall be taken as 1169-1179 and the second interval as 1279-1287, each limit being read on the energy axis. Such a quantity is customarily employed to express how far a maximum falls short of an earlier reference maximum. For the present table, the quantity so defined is -0.15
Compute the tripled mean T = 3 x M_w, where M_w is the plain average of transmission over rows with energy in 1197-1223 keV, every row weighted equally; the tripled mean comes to 74.9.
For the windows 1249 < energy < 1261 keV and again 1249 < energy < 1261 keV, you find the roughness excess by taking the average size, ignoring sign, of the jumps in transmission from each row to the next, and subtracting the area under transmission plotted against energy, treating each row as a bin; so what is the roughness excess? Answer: -318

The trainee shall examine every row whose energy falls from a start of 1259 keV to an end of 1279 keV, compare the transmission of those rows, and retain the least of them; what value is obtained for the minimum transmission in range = 23.8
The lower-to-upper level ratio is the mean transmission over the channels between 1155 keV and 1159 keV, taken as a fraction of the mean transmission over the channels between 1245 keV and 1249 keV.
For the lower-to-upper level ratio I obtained 0.975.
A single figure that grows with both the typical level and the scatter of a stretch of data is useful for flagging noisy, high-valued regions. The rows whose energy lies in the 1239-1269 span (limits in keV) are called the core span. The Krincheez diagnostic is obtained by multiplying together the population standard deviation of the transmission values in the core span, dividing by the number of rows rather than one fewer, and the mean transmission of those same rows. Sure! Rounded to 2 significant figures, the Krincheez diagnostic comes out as 36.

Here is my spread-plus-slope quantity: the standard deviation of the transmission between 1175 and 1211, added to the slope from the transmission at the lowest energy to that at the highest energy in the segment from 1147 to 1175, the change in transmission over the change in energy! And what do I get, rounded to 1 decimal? 1.0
